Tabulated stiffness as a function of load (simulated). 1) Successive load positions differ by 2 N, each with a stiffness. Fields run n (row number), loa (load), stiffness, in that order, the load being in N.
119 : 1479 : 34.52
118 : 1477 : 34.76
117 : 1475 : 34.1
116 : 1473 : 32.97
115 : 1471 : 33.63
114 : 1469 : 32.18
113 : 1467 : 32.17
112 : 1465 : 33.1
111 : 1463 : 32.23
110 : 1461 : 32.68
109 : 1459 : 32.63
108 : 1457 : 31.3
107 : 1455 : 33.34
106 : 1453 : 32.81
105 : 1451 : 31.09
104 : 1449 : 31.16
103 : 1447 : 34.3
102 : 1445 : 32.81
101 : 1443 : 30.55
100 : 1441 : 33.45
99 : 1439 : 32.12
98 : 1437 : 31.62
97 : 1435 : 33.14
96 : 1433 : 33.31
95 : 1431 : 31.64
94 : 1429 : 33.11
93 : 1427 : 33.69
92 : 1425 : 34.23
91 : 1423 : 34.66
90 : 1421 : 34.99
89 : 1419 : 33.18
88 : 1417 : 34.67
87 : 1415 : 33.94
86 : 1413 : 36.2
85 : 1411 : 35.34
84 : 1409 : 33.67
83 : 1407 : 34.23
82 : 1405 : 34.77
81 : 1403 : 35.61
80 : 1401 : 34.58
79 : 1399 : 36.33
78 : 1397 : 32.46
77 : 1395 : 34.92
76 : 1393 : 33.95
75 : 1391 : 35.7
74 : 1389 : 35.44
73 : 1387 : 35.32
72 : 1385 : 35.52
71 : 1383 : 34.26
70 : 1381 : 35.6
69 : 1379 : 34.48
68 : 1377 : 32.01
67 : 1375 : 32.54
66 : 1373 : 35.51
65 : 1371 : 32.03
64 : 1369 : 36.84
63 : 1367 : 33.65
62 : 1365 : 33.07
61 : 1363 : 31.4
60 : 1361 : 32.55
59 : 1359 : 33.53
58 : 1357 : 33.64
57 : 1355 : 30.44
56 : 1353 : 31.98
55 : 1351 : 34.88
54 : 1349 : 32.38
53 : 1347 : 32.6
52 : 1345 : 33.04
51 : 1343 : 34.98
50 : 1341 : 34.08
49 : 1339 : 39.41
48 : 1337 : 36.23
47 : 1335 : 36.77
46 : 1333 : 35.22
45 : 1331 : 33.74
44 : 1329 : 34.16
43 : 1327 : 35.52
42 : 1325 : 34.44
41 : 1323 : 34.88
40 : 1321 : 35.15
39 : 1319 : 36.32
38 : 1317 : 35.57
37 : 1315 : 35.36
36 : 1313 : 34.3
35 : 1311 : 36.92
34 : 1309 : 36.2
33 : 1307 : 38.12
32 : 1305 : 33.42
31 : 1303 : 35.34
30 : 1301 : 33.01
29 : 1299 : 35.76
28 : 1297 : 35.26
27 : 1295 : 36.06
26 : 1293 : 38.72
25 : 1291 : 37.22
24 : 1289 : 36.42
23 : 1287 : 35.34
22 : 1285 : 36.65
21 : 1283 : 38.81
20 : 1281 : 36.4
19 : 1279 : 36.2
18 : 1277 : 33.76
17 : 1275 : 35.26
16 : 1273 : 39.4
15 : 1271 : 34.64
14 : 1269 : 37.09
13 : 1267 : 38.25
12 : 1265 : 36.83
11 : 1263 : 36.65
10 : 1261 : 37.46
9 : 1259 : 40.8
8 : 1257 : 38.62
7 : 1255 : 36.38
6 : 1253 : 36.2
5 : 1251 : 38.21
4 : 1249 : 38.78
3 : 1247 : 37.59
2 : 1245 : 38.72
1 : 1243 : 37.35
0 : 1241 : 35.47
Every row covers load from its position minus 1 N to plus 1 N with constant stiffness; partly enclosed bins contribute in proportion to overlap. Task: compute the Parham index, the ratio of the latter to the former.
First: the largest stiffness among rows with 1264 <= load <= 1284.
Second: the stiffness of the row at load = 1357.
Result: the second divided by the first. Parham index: 0.85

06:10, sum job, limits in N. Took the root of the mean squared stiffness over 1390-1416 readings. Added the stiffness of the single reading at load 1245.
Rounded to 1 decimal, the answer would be 73.5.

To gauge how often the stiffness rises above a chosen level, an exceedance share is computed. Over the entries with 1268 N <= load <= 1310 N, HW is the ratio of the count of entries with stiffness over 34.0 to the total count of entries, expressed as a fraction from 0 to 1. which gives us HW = 0.9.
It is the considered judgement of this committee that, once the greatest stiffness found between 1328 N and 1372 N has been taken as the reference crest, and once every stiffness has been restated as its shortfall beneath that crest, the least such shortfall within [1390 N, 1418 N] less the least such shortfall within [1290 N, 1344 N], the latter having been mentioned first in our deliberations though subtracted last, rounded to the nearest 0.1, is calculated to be 3.1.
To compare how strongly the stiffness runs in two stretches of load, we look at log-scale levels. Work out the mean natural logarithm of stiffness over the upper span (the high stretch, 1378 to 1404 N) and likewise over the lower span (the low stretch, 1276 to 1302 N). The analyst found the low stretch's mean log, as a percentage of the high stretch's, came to 100.9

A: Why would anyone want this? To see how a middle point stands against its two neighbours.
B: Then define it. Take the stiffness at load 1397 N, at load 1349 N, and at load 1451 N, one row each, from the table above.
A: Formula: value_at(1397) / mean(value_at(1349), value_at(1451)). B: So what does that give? 1.02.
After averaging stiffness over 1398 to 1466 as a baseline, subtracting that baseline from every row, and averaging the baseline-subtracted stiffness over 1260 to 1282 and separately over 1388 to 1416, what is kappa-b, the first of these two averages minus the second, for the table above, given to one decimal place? 1.7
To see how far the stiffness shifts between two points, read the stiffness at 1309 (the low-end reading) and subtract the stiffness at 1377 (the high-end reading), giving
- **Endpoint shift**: 4.2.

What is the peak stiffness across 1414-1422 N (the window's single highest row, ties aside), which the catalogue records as 34.99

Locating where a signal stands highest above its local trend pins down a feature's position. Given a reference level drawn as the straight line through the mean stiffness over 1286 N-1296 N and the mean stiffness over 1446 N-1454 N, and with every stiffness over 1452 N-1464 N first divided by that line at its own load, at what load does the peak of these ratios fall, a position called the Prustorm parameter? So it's 1455 N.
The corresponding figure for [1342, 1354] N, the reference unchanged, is 1351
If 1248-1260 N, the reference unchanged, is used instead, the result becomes 1259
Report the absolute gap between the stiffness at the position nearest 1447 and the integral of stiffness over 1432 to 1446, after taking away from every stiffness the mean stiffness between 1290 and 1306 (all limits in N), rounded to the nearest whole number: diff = 43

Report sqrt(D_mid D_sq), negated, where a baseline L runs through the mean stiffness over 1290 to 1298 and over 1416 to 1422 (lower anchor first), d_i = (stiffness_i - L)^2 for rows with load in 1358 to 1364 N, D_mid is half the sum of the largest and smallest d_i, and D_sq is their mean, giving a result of -10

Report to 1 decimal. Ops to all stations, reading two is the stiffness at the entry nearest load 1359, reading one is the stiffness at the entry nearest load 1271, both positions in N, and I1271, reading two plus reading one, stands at 68.2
